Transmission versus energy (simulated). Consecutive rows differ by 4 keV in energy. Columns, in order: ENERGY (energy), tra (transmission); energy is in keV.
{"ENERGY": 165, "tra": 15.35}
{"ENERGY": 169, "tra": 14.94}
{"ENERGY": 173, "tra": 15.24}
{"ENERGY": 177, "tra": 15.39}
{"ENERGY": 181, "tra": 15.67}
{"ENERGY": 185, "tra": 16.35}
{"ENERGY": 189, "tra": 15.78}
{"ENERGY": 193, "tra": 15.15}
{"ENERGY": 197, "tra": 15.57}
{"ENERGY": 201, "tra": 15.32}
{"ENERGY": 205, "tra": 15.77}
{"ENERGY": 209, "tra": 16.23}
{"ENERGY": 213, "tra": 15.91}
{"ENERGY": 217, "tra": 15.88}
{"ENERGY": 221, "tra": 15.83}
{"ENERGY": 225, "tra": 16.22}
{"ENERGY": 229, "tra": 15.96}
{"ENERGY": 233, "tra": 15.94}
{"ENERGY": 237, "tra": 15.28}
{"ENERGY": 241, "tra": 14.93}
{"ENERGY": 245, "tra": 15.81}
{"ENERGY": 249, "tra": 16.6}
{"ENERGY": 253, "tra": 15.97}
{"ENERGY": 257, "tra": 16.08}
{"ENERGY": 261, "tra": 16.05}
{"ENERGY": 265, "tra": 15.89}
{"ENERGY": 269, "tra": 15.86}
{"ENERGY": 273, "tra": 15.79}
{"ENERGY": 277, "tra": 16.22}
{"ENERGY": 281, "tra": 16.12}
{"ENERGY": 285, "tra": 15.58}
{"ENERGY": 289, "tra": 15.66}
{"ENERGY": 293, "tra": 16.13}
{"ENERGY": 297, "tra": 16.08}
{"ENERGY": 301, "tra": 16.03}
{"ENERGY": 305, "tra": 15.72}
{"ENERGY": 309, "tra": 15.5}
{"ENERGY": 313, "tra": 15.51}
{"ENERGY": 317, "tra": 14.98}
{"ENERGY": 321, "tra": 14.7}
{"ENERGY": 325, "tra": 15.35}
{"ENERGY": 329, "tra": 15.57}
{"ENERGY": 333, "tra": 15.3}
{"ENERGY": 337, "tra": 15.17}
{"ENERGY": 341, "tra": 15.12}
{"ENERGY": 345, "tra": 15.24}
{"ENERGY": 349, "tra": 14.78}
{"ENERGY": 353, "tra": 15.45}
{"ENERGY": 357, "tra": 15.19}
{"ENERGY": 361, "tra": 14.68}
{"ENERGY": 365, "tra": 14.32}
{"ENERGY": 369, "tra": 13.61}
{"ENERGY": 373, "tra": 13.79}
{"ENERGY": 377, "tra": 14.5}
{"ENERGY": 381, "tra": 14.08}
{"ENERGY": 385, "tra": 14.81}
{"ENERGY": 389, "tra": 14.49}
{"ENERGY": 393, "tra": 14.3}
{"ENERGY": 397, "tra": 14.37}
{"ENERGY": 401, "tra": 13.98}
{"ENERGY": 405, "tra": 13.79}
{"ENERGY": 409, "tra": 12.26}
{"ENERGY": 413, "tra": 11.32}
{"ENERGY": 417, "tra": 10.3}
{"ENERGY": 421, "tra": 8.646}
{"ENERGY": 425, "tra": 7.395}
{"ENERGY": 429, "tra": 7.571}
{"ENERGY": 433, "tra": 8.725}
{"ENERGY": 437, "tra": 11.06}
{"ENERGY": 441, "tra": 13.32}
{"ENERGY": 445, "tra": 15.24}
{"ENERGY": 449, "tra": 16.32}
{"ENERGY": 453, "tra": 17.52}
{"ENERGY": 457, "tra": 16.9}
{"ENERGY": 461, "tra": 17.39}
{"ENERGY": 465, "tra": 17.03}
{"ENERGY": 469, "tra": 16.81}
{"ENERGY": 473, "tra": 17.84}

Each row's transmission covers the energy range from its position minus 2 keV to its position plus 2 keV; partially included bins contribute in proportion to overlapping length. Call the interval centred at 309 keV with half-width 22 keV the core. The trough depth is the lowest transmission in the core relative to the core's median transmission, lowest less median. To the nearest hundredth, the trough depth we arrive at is -0.87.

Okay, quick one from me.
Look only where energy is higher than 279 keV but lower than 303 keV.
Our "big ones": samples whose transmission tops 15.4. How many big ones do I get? 6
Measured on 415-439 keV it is 0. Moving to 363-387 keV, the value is 0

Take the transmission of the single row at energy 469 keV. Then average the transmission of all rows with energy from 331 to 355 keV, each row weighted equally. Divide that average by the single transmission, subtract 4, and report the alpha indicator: -3.10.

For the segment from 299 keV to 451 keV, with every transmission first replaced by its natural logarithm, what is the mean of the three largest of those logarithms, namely 2.77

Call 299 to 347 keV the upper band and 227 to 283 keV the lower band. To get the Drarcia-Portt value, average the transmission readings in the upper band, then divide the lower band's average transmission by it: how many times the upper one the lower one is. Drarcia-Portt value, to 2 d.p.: 1.04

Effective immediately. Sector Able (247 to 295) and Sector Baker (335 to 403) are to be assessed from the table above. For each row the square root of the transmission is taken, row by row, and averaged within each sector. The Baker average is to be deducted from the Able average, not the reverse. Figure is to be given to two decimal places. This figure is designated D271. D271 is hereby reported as 0.18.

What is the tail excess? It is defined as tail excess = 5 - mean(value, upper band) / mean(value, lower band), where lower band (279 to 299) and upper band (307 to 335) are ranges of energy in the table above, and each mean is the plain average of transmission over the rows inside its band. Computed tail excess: 4.04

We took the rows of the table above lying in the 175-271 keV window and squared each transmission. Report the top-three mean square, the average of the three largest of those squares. 269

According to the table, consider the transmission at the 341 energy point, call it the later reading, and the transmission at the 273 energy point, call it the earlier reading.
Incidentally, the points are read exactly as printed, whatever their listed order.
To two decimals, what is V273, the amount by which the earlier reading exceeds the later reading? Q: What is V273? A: 0.67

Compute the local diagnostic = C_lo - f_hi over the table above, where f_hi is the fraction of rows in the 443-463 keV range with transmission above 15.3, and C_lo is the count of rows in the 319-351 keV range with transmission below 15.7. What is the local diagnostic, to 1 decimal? 7.2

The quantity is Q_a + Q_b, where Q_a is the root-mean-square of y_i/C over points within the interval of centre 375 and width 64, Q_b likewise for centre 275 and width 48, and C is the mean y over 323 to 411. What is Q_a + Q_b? 2.09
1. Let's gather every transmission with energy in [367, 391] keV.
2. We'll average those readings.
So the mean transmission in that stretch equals 14.2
